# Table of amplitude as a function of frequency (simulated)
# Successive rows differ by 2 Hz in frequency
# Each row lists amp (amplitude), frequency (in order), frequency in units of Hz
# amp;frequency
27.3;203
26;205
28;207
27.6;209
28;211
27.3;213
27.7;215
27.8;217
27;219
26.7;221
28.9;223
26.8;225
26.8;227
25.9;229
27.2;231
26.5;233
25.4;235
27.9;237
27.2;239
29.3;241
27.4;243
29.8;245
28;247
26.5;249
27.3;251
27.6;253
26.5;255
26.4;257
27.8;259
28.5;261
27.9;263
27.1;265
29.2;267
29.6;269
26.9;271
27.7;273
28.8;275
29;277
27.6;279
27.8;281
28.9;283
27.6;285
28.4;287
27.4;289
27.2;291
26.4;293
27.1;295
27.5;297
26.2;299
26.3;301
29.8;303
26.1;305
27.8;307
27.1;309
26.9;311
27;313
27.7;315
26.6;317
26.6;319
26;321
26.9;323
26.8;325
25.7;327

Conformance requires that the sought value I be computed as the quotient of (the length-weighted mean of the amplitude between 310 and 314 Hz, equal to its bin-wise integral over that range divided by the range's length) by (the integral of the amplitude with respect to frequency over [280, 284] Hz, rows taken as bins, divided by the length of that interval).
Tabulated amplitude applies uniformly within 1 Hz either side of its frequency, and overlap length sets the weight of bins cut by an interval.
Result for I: 0.95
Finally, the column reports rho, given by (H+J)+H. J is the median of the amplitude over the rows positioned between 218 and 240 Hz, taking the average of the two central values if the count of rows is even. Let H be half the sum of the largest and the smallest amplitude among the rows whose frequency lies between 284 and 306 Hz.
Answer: 82.7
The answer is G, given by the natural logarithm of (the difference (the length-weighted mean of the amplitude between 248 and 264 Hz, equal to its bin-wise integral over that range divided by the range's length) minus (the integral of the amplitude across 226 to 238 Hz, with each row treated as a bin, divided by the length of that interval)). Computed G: -0.36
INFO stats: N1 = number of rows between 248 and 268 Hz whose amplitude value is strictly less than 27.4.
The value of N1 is 5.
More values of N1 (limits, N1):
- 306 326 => 8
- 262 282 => 2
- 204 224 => 4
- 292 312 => 7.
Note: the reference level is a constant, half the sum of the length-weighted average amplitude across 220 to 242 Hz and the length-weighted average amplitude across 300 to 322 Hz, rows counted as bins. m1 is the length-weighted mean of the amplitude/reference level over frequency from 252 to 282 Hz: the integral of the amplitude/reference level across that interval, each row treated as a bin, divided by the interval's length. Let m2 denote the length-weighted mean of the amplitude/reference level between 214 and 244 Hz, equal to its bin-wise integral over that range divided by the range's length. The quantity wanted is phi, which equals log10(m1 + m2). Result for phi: 0.308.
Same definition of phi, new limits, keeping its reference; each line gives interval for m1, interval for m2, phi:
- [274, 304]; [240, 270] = 0.312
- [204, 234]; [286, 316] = 0.303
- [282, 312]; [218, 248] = 0.305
